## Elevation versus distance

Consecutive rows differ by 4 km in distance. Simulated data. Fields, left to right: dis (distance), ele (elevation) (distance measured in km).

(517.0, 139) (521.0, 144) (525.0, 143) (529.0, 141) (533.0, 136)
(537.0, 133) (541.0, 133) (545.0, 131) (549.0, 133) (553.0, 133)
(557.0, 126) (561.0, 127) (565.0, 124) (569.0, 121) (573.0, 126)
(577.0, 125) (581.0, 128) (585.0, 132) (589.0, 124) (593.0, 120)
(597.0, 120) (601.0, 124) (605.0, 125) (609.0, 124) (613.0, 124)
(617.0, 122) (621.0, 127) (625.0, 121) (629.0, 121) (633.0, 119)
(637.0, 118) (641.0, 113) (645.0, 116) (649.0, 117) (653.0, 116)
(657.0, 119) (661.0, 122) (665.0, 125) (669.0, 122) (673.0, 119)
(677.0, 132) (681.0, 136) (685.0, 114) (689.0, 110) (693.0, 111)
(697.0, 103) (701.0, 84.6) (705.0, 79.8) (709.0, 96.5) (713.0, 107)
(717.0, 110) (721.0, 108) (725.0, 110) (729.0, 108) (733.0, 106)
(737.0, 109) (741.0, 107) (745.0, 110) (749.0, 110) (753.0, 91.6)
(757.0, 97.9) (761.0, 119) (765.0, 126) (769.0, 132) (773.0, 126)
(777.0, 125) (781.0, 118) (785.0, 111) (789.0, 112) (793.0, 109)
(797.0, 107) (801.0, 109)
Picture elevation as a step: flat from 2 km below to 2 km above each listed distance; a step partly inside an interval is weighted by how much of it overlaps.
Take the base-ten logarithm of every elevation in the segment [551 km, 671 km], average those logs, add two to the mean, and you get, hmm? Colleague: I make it 4.09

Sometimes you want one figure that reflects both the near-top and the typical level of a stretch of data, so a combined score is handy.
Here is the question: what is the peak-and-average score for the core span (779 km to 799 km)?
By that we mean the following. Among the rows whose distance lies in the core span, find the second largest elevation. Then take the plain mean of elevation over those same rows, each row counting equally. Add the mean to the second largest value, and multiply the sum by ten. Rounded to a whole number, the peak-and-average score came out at 2234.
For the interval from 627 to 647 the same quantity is 2364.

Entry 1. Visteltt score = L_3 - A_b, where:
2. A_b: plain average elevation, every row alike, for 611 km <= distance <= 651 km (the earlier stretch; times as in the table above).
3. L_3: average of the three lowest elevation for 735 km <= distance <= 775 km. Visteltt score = -21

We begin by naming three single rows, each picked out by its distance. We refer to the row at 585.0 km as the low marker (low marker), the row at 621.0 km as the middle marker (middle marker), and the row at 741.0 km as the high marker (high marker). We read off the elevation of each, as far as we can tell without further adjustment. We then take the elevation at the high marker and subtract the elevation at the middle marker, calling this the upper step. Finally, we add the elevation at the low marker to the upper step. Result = 112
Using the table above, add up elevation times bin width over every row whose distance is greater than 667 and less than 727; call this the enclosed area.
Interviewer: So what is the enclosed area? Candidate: 6572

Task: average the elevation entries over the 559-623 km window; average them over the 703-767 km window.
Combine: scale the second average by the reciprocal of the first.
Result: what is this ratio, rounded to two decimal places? 0.85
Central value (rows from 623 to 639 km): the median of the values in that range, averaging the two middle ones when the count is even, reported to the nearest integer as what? 120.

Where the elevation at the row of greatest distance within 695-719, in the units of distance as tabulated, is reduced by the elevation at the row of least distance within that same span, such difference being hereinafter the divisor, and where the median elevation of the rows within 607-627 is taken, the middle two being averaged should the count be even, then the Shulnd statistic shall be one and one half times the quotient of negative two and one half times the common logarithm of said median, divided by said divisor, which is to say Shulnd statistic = -1.1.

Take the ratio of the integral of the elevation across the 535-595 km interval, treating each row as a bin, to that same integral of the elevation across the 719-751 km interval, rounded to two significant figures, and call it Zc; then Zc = 2.2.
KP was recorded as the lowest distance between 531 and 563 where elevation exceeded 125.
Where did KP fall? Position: 533.0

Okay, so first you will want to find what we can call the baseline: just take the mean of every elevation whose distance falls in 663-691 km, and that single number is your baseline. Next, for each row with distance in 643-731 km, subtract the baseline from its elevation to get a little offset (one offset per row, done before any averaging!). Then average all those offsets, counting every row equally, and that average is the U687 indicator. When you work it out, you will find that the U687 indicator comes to -10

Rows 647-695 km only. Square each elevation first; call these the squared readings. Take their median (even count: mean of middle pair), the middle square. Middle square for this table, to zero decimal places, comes 14161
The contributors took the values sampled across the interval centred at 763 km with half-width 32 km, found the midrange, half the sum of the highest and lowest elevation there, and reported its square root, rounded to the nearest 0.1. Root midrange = 10.6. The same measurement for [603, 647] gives 11.0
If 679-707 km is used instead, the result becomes 10.4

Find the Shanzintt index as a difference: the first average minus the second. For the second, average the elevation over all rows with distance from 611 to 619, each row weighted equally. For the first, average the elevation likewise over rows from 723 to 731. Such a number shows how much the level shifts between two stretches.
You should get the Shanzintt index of -14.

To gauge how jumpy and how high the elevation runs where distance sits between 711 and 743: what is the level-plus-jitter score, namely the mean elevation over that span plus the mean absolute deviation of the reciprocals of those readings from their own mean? 108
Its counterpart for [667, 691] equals 122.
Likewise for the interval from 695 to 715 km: 94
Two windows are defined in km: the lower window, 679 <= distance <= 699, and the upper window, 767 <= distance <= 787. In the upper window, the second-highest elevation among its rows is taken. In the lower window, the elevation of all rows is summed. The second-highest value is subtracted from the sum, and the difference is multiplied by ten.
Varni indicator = 4480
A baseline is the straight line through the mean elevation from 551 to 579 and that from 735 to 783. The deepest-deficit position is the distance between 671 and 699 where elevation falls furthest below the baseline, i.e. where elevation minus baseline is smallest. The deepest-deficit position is 697.0 km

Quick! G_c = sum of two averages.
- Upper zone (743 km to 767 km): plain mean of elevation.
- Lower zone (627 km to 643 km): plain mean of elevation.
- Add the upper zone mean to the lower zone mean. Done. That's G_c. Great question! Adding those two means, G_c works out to 227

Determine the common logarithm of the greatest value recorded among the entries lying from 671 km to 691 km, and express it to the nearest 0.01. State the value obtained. 2.13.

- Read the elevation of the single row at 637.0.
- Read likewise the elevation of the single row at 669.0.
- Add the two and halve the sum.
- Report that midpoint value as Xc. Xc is 120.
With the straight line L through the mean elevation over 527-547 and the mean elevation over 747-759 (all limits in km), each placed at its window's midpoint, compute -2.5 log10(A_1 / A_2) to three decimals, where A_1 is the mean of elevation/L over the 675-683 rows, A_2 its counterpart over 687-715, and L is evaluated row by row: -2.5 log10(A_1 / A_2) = -0.296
